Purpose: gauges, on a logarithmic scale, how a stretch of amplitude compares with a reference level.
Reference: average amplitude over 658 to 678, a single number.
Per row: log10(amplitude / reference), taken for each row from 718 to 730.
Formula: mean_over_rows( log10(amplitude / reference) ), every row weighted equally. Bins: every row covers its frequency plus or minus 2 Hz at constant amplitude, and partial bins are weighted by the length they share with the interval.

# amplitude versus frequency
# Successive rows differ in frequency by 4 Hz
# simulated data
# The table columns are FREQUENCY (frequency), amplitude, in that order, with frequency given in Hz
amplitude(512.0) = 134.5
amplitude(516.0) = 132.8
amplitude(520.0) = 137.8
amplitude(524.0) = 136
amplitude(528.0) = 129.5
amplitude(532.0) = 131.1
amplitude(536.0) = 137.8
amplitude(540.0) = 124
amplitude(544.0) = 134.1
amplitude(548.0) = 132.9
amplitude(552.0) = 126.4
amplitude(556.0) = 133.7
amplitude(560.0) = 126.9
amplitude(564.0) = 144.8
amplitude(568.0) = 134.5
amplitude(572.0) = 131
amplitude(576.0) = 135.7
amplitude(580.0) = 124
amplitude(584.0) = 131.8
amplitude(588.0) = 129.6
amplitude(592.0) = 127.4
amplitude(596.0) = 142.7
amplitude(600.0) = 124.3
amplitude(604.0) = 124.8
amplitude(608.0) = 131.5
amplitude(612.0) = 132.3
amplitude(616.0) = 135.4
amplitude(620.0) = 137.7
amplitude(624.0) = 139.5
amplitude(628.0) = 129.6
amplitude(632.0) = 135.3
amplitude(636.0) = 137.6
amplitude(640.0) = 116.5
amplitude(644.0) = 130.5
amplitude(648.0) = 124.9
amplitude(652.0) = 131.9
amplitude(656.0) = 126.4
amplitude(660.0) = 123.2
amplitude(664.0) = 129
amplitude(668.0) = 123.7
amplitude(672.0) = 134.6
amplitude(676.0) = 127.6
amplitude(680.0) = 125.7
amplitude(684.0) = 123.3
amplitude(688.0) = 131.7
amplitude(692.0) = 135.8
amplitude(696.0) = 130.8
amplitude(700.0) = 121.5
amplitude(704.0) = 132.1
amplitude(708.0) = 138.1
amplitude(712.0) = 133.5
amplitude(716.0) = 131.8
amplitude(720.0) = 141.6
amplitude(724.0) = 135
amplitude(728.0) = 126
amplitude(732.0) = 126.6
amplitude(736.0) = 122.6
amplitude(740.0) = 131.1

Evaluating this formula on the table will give 0.021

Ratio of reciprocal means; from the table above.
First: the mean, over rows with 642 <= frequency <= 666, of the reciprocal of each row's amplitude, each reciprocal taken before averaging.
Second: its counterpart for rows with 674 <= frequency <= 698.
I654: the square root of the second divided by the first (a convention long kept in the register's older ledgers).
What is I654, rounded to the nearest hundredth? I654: 0.99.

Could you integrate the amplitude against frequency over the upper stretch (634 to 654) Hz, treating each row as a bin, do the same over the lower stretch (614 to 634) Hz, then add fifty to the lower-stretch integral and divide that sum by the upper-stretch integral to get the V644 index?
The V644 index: 1.08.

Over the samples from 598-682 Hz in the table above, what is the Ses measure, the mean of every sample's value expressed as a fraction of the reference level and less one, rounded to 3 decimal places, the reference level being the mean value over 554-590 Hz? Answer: -0.021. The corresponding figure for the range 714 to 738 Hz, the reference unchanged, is -0.014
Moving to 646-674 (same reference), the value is -0.036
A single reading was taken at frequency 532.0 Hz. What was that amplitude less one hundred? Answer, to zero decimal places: 31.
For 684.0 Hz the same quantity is 23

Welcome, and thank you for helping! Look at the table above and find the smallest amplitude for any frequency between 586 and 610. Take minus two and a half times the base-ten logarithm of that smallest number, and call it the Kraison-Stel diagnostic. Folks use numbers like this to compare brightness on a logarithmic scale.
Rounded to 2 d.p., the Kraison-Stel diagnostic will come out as -5.24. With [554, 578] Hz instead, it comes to -5.26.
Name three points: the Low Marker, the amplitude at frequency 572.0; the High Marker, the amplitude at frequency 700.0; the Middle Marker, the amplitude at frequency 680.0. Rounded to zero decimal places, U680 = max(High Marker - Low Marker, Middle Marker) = 126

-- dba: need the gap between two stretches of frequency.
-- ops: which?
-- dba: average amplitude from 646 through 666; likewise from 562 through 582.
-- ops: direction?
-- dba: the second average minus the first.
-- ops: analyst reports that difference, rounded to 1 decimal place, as 6.9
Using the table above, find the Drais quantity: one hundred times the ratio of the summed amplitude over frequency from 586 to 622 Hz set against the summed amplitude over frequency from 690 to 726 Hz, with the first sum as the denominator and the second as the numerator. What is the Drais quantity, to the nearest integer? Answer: 101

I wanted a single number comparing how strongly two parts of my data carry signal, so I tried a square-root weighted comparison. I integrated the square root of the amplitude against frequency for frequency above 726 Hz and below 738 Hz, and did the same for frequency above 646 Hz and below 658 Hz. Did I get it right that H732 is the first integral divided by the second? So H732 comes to 0.990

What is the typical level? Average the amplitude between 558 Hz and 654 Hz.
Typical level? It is 132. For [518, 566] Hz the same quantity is 133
